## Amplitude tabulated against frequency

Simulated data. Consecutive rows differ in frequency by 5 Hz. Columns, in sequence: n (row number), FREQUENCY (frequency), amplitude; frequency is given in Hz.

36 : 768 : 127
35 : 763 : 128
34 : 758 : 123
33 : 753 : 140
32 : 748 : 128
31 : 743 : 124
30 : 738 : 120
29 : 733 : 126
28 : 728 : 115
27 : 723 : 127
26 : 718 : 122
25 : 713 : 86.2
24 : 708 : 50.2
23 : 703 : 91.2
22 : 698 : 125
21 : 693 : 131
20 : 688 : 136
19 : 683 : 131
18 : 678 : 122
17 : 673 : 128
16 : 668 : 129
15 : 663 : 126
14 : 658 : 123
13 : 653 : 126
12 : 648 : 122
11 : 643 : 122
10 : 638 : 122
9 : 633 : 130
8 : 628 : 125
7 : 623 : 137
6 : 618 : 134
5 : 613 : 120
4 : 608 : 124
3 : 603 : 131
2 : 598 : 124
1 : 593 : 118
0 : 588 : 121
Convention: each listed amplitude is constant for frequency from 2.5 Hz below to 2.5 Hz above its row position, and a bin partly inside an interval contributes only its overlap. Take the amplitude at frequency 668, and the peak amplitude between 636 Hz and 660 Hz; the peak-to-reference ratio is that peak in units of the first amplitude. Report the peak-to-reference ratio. 0.98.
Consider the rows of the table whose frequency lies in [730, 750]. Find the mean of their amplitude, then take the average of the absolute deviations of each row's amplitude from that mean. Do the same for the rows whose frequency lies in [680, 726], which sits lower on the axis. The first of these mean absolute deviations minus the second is -21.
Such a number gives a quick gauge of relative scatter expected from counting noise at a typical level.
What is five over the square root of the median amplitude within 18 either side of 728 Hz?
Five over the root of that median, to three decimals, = 0.453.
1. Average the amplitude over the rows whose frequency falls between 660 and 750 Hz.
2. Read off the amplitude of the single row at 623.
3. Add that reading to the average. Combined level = 255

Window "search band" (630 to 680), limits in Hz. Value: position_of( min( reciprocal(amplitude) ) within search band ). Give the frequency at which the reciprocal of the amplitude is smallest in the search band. 633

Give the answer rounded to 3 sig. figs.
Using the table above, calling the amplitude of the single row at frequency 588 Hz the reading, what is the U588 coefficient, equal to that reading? 121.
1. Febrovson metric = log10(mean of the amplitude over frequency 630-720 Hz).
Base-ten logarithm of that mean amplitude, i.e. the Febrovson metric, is 2.07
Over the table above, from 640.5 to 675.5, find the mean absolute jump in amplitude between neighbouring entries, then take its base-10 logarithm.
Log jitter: 0.37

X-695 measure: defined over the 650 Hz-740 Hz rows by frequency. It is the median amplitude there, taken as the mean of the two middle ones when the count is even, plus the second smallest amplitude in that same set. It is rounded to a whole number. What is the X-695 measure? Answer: 212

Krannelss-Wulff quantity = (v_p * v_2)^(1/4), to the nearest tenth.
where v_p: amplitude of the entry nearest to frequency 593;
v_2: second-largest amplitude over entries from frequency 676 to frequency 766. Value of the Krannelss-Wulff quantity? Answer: 11.3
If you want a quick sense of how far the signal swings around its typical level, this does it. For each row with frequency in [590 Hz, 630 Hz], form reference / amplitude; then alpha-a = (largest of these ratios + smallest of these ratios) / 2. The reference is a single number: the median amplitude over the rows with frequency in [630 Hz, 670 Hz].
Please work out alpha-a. 0.98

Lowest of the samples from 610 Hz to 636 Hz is 120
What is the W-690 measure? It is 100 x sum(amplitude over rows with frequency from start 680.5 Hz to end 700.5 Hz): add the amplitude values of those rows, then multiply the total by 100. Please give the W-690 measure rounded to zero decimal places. 52300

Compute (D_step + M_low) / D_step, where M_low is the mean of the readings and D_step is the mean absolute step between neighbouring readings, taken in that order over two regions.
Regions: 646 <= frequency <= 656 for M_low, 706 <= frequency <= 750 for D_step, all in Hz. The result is 10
